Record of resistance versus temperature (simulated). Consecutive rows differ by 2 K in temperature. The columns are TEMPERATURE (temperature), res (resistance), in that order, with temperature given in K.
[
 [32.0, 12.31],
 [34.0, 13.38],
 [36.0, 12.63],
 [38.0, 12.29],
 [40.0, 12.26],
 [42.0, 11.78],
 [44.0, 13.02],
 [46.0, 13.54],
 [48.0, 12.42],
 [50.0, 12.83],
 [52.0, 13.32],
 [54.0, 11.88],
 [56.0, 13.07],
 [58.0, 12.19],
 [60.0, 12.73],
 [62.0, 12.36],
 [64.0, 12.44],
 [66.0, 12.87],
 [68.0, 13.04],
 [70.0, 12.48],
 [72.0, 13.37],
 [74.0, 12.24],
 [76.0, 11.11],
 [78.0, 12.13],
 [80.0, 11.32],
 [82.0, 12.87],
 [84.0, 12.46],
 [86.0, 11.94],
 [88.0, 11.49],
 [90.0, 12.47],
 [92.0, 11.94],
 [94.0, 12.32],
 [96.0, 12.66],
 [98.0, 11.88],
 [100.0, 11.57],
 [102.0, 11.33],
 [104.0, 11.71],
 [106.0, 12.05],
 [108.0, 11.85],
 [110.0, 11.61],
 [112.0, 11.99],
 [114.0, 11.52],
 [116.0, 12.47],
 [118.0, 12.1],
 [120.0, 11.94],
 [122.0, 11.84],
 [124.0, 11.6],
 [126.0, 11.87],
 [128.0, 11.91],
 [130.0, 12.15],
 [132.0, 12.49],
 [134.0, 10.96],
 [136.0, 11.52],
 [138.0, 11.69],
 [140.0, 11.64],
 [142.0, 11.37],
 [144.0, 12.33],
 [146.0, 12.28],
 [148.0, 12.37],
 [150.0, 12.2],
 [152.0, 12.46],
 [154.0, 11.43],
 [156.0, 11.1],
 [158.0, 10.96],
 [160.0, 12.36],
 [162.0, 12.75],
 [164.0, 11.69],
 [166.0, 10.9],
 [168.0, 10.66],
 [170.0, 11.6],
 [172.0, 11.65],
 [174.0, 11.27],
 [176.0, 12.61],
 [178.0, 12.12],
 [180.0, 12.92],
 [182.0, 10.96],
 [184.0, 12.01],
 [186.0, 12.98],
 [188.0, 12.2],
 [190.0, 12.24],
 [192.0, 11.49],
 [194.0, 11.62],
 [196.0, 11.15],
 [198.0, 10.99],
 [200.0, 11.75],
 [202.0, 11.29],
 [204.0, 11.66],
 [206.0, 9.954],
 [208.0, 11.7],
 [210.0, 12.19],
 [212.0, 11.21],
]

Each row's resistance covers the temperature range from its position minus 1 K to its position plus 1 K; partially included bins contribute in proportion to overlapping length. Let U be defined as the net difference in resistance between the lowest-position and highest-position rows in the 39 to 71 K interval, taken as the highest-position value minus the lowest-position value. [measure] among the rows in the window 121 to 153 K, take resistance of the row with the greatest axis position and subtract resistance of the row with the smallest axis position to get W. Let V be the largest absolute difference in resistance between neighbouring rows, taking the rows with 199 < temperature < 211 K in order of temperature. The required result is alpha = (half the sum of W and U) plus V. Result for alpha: 2.2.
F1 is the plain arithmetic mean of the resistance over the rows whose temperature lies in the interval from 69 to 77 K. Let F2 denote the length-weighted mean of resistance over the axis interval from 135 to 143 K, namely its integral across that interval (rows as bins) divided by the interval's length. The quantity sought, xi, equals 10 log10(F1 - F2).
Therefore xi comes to -1.3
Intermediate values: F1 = 12.3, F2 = 11.6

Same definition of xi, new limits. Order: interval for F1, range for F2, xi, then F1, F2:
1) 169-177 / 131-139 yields -9.3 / 11.8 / 11.7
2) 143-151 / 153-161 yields -0.8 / 12.3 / 11.5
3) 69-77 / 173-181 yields -11.5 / 12.3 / 12.2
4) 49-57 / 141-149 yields -1.6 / 12.8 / 12.1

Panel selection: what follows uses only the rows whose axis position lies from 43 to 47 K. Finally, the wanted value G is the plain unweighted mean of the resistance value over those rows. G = 13.3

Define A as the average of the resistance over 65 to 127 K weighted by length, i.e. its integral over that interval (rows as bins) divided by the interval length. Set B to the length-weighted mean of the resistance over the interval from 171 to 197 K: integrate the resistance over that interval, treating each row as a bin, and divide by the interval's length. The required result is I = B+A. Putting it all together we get 24.0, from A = 12.1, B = 11.9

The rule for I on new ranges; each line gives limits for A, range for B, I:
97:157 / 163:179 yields 23.4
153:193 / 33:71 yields 24.5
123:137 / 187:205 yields 23.4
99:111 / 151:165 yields 23.5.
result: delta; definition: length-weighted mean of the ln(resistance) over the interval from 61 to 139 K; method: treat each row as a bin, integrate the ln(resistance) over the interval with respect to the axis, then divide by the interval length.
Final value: 2.49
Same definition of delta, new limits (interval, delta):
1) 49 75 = 2.54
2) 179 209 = 2.45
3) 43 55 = 2.55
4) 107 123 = 2.48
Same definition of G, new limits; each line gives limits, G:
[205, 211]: 11.3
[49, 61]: 12.7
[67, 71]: 12.8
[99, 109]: 11.7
